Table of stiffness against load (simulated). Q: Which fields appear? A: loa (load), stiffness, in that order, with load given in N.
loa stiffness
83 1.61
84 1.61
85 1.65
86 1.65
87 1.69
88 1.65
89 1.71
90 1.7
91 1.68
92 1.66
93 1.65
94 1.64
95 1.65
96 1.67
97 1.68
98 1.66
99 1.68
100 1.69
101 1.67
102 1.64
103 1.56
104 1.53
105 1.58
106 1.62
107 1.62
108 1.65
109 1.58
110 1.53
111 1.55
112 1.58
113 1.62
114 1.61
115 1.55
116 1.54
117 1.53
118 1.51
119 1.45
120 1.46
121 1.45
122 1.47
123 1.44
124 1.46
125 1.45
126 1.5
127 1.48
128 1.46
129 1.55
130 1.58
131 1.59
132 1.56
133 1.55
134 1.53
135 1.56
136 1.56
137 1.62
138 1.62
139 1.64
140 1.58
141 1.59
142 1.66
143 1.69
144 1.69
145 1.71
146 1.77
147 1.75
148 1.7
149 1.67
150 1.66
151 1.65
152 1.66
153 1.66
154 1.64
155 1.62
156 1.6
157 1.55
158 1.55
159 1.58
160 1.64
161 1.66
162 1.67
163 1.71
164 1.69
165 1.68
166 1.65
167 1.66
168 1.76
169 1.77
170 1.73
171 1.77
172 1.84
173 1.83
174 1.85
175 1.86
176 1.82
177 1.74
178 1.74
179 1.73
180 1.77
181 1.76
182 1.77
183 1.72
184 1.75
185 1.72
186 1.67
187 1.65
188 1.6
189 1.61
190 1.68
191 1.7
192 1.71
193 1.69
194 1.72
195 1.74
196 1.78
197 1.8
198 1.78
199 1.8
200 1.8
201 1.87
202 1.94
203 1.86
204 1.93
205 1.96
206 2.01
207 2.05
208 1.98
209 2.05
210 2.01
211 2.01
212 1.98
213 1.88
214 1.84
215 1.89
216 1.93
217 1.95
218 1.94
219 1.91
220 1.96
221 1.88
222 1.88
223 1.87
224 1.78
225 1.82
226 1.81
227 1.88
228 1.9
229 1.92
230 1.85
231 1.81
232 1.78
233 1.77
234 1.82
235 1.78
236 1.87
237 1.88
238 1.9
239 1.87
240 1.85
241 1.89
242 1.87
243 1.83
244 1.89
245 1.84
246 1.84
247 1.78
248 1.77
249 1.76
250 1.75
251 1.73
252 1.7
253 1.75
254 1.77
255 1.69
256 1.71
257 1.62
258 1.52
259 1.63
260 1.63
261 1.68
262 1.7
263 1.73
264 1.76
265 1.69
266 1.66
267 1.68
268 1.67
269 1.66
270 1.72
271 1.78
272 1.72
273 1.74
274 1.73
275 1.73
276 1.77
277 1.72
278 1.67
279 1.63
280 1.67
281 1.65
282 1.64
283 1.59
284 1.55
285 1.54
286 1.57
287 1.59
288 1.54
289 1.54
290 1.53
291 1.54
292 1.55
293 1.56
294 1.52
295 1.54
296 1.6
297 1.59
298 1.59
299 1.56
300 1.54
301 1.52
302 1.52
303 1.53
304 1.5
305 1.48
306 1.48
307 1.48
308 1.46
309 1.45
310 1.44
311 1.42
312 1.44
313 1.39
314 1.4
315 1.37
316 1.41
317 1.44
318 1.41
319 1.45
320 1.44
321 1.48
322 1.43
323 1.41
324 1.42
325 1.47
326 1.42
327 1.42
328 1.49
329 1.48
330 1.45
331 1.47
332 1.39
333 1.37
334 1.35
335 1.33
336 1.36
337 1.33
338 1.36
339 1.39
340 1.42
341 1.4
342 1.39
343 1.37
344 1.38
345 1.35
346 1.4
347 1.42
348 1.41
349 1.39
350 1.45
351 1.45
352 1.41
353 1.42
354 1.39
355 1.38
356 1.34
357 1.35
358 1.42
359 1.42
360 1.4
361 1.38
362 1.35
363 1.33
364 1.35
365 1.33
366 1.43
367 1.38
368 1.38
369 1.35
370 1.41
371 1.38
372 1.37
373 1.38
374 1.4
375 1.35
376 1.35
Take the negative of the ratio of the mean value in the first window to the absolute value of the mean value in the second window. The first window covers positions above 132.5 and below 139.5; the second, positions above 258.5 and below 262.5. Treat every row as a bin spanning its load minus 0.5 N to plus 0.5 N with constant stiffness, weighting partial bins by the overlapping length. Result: -0.95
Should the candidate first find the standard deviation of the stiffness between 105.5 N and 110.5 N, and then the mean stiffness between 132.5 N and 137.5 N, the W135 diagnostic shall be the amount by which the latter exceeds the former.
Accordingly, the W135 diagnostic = 1.52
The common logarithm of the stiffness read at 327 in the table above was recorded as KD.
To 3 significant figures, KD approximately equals 0.152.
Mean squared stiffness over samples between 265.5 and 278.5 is 2.93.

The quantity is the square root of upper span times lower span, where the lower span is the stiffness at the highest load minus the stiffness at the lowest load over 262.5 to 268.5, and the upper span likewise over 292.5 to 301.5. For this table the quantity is 0.049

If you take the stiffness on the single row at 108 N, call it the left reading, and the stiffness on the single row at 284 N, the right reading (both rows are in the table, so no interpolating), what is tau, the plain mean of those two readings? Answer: 1.6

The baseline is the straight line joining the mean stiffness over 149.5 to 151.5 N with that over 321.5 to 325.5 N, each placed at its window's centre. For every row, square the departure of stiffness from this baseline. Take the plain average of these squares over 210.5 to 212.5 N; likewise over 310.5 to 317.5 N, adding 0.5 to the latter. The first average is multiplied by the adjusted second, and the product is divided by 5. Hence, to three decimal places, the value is 0.018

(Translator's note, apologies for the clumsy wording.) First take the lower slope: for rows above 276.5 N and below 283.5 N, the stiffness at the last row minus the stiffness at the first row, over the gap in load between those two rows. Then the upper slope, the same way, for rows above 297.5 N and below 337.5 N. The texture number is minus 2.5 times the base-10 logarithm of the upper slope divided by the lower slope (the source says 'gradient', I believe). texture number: 1.3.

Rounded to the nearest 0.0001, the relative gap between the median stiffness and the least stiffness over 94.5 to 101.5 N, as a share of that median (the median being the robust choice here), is 0.0120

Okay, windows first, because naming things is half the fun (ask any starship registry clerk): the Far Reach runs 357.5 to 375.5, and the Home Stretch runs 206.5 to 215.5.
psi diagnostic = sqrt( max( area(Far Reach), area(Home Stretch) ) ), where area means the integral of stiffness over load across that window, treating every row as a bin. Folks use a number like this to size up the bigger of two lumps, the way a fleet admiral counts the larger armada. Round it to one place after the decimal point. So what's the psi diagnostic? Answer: 5.0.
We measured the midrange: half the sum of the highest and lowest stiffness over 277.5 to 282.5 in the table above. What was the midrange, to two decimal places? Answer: 1.65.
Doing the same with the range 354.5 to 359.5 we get 1.38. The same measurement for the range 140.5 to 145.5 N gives 1.65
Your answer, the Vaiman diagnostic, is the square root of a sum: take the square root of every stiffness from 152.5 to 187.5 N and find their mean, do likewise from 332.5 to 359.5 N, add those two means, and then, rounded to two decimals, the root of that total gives 1.58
